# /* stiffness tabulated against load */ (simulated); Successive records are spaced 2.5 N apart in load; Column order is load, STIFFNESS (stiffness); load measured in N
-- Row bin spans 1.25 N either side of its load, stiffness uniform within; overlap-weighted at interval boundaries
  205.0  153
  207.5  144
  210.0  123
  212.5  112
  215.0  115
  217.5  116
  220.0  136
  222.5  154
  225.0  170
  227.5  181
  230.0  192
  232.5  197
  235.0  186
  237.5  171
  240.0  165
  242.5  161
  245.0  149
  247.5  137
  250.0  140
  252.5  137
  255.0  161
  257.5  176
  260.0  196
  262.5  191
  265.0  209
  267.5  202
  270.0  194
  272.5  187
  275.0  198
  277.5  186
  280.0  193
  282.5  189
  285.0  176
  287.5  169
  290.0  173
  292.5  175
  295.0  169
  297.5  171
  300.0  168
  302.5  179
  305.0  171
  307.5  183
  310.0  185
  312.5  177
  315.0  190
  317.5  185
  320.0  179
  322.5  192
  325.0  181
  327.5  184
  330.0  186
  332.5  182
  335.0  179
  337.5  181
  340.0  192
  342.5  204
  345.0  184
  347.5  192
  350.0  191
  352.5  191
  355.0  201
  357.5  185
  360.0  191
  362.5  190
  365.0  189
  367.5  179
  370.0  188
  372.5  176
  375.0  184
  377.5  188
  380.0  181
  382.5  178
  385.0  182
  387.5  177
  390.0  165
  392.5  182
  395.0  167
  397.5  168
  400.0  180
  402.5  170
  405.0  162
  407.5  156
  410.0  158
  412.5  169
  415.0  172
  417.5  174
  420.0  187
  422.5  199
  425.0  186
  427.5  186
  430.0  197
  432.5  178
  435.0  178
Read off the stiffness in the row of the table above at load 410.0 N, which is 158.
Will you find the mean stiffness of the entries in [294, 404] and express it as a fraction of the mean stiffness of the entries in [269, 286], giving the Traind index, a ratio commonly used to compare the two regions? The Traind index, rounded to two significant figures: 0.96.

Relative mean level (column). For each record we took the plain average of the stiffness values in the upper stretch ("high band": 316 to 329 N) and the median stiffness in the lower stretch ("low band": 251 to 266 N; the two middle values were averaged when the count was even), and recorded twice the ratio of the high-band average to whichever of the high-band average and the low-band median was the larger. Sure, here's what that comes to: 2.00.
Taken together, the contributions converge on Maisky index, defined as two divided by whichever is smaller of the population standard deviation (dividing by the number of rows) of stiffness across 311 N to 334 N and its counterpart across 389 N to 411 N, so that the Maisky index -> 0.43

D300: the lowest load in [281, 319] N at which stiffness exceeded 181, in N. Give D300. 282.5 N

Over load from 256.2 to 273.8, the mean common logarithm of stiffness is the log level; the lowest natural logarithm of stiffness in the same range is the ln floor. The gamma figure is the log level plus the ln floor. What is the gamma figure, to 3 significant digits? 7.46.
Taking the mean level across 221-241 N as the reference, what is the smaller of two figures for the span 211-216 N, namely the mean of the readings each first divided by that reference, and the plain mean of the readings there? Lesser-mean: 0.64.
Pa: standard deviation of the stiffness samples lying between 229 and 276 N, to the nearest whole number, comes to 23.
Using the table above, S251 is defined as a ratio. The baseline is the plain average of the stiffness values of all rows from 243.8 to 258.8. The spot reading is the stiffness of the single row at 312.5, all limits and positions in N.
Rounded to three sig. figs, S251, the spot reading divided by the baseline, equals 1.18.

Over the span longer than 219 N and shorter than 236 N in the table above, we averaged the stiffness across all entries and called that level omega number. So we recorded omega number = 174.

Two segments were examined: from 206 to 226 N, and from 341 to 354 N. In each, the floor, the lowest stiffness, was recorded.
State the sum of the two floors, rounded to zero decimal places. 296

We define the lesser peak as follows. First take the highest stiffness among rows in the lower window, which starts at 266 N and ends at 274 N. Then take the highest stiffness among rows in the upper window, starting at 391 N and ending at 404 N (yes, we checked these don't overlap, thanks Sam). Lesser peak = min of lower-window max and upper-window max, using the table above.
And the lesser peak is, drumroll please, 182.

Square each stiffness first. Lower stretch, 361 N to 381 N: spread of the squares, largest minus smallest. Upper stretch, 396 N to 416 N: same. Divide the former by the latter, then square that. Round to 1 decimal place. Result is 0.4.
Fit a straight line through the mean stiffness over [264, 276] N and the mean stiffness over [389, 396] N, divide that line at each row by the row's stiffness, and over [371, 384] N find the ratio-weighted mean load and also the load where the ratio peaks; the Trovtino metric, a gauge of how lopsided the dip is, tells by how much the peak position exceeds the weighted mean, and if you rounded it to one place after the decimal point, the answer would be -5.0 N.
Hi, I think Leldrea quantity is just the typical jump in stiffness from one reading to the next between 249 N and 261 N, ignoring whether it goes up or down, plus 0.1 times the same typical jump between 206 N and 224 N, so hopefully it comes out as 17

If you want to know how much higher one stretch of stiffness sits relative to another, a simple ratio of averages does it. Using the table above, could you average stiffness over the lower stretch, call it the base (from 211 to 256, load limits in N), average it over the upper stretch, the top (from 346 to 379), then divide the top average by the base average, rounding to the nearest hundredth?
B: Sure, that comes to 1.22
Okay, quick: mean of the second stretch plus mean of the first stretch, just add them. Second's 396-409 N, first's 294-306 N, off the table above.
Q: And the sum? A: 339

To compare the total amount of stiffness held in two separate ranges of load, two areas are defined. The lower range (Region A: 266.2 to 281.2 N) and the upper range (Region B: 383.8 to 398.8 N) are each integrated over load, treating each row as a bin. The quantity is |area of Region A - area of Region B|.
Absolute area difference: 298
